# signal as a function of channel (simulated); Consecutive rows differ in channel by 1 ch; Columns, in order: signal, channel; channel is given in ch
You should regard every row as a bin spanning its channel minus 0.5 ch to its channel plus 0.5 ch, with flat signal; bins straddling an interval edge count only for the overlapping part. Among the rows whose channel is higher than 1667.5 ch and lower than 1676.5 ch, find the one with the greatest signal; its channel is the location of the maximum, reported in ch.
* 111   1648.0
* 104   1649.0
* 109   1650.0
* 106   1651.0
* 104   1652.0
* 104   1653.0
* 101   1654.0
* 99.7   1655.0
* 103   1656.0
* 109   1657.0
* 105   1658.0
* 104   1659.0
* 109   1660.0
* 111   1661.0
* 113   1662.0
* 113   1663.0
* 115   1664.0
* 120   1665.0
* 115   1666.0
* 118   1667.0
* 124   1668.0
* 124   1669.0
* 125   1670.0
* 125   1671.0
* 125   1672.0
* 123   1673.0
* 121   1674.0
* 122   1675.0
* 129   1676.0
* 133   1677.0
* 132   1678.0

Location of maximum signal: 1676.0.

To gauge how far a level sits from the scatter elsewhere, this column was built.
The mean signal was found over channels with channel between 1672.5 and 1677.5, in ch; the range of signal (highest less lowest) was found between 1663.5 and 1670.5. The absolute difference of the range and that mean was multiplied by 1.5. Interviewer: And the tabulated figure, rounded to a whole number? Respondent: 173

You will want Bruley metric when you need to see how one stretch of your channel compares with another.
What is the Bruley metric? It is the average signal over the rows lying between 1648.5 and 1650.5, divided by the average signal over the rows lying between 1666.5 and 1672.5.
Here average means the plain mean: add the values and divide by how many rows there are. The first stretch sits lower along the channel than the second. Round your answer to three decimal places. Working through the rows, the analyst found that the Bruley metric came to 0.862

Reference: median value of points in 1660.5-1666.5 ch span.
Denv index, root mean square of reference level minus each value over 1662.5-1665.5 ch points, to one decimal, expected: 3.6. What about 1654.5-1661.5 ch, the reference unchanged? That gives 9.0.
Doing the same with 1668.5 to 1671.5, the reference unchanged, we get 10.7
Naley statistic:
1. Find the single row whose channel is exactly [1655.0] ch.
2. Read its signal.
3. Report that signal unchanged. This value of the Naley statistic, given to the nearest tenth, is 99.7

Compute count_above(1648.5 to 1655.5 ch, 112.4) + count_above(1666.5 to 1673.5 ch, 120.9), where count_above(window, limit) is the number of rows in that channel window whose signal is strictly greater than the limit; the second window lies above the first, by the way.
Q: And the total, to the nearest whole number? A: 6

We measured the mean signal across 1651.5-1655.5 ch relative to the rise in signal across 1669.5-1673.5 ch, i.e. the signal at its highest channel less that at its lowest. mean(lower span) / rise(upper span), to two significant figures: -51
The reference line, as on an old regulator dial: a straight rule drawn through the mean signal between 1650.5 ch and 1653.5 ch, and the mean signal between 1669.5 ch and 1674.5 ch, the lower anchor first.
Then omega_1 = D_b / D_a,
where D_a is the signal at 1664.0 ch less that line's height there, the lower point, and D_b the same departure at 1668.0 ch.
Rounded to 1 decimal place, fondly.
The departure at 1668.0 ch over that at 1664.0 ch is -3.5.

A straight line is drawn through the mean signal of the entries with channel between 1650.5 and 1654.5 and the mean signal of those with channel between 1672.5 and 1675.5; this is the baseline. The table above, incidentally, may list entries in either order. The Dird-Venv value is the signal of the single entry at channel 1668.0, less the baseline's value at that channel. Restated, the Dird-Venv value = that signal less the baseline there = 7.1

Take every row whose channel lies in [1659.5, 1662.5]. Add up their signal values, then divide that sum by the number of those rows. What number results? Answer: 111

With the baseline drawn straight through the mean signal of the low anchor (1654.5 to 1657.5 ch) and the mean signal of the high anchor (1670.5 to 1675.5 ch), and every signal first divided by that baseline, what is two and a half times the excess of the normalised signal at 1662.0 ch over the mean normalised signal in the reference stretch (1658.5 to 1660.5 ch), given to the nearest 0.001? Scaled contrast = 0.084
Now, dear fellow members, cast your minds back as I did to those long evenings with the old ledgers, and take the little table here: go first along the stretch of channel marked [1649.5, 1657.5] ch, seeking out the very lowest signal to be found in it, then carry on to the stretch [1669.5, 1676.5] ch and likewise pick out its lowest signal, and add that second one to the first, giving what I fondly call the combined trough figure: 221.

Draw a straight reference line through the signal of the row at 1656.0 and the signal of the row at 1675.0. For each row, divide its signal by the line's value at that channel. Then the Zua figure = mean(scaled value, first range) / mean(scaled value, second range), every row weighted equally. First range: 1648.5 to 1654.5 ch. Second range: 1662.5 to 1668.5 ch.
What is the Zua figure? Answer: 1.018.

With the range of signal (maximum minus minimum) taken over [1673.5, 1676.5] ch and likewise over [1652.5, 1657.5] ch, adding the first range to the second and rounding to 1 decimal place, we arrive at 17.3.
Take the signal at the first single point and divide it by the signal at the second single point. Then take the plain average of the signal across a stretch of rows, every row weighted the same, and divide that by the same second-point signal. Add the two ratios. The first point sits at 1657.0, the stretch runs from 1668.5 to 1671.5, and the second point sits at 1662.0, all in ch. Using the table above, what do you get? 2.07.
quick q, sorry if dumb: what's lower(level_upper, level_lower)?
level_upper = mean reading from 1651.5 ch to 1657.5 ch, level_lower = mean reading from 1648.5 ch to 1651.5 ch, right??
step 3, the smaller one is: 103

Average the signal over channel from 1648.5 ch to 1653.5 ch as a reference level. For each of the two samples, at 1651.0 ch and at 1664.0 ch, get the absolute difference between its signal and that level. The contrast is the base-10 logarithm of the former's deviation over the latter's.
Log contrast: -1.20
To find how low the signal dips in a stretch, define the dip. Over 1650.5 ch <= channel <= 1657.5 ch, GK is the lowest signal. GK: 99.7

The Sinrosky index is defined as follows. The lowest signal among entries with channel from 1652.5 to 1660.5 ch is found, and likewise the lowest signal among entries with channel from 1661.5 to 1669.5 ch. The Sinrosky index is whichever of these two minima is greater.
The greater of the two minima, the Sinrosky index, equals 113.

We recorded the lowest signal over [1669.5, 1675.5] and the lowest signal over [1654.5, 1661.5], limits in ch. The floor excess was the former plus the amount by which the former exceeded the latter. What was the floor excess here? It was 142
